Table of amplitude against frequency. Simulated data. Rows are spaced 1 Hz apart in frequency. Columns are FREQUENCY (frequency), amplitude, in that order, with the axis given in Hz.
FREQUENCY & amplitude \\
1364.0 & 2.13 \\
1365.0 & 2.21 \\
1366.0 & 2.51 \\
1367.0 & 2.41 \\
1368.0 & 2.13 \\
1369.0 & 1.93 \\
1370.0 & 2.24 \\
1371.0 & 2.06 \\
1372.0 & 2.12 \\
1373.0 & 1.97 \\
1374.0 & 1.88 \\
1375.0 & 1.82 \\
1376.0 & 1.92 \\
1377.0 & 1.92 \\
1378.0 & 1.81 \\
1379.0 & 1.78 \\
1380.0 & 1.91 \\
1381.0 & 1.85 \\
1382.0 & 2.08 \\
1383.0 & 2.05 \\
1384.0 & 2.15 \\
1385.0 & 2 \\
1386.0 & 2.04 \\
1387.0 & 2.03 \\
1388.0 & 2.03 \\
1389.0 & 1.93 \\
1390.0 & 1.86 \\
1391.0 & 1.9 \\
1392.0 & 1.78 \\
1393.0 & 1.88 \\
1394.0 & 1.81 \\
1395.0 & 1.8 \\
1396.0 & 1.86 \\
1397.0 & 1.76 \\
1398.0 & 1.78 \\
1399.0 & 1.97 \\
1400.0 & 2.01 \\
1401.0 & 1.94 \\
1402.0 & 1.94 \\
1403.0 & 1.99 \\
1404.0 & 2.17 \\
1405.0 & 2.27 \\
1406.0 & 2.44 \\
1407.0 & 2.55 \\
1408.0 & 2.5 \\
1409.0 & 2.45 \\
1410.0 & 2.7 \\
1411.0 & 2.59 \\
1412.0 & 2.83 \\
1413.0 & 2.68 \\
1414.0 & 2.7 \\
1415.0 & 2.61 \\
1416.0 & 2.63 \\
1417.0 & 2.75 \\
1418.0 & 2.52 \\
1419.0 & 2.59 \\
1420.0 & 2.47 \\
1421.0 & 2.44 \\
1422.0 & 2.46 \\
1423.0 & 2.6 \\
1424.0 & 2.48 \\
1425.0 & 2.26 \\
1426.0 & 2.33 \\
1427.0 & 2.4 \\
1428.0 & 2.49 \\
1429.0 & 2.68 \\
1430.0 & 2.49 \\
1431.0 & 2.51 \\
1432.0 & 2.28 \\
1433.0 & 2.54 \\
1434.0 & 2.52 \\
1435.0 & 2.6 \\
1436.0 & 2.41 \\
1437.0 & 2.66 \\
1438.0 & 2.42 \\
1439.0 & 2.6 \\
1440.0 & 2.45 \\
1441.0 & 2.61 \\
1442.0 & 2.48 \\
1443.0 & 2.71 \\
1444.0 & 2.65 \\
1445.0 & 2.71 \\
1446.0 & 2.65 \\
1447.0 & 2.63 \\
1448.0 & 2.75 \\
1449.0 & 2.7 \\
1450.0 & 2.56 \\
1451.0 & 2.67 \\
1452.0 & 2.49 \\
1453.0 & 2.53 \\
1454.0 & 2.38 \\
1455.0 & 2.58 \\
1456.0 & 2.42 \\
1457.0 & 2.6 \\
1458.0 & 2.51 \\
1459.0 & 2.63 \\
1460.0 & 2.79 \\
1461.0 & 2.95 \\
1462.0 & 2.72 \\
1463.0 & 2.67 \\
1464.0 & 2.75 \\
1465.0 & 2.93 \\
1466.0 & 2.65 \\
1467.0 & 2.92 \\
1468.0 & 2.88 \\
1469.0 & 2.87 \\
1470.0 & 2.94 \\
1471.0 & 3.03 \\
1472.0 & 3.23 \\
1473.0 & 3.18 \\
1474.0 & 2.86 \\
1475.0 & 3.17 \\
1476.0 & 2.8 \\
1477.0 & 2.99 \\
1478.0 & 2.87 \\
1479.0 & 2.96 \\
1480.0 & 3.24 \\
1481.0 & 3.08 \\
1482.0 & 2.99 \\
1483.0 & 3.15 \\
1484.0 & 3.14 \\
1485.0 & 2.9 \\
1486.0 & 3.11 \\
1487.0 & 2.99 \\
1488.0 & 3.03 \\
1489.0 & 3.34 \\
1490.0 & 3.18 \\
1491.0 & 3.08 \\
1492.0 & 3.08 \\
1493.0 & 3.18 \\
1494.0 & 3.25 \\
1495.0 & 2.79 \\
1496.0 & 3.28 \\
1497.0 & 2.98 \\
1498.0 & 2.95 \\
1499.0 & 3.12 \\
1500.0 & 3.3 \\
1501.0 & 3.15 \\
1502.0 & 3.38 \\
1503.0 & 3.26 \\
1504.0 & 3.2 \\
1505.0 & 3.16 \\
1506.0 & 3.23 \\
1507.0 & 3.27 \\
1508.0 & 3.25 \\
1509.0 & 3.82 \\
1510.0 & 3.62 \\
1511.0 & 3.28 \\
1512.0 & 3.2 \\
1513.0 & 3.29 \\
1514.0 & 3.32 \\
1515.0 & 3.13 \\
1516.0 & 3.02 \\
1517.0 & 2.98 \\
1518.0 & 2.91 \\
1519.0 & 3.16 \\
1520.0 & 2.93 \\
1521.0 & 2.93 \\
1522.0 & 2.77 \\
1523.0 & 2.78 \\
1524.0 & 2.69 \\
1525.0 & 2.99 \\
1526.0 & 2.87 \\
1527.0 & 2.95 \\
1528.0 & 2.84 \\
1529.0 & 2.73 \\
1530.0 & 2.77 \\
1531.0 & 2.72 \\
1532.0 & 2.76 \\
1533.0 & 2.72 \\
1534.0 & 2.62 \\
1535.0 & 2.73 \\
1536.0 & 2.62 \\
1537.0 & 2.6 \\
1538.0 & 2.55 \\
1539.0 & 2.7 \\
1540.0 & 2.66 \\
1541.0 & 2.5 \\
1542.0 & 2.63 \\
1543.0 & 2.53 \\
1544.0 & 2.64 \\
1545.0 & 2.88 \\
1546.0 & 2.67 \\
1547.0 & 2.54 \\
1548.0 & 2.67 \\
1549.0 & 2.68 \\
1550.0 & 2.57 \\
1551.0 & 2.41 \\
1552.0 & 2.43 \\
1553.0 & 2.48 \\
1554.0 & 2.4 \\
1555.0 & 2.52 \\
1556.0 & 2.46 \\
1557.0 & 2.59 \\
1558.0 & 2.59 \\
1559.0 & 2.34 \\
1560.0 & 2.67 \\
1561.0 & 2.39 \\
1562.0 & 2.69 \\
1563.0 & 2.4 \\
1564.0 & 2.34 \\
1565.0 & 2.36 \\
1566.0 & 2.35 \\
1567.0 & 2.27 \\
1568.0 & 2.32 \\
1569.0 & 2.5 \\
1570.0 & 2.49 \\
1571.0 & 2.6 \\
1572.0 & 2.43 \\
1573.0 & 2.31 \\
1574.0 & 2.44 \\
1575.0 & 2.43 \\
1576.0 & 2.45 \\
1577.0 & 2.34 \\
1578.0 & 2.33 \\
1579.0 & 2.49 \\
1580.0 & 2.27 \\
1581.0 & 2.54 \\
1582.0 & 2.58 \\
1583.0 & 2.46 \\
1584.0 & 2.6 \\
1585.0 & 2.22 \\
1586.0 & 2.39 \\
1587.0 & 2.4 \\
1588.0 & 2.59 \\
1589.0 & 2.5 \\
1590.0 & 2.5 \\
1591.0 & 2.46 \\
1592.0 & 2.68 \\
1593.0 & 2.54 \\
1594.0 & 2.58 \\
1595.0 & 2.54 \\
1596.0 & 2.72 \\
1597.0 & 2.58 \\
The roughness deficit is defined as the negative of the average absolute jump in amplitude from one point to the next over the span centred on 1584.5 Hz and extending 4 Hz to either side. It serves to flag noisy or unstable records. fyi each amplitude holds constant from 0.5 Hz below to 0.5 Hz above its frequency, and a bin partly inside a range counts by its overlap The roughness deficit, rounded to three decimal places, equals -0.150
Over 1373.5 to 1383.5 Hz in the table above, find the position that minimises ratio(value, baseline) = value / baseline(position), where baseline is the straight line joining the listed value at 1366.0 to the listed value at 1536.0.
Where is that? 1379.0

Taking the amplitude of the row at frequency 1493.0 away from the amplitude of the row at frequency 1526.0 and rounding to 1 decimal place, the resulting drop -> -0.3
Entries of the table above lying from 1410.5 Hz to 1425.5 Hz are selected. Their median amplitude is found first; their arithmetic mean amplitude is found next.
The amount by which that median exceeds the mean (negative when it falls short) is 0.016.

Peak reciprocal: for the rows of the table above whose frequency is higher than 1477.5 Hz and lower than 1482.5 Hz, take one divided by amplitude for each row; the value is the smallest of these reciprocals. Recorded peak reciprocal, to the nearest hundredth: 0.31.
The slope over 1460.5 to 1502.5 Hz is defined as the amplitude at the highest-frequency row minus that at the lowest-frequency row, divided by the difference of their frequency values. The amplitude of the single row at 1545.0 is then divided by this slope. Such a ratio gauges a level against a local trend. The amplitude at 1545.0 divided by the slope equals 275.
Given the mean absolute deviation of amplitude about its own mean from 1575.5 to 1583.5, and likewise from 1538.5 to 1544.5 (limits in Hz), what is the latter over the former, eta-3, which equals 0.71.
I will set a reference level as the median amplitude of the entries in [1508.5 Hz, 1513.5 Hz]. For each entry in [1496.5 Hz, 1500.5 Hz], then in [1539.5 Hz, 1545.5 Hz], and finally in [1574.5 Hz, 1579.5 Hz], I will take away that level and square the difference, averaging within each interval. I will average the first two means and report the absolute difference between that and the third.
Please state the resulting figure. 0.533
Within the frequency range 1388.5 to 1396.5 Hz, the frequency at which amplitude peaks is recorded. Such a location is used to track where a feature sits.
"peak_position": 1389.0 Hz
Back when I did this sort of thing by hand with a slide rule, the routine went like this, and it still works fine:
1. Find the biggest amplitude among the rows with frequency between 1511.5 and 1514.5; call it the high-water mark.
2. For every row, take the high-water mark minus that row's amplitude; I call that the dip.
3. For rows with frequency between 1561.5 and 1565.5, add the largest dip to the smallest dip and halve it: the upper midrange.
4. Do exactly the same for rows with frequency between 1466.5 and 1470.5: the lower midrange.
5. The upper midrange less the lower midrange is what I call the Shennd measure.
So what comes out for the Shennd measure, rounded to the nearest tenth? 0.4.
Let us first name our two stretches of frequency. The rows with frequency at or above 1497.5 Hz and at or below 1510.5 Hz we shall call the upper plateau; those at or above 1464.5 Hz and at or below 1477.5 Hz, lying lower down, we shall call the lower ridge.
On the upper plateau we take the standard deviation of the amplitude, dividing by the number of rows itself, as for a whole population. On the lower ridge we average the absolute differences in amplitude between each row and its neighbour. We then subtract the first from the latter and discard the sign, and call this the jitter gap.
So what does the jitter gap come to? 0.030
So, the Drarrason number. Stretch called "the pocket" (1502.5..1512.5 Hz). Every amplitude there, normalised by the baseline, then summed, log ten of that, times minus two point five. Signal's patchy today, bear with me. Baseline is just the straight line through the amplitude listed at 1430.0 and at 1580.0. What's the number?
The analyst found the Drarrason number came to -2.87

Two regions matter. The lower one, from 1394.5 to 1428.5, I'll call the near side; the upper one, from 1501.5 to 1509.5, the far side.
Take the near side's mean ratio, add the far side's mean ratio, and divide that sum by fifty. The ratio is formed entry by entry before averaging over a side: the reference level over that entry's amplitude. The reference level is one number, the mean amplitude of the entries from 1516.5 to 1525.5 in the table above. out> 0.0427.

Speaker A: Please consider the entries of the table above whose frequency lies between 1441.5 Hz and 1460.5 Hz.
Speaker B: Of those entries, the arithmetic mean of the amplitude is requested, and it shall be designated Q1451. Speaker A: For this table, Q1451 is 2.60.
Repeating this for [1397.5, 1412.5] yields 2.28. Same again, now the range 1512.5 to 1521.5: 3.07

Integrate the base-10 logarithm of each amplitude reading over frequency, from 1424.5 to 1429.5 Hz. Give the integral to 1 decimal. 1.9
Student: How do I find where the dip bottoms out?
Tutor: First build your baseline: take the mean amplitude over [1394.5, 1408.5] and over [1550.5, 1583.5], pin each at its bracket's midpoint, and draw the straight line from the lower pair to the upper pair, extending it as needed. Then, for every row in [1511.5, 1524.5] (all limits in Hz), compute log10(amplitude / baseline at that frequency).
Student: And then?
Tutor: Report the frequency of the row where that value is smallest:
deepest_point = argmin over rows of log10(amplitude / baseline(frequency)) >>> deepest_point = 1524.0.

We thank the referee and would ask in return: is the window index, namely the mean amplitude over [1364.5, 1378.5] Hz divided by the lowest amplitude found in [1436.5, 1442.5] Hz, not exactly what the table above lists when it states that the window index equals 0.85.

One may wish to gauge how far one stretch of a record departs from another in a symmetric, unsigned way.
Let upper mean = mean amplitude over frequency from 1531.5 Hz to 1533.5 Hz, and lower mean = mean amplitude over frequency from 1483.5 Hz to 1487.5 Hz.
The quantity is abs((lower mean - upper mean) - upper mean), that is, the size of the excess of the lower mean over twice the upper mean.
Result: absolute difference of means 2.4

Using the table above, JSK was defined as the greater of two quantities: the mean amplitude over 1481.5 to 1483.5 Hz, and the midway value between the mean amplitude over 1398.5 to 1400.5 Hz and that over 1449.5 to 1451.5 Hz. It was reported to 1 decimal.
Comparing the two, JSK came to 3.1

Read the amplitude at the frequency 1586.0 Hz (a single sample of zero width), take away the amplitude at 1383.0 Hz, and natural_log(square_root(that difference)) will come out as -0.54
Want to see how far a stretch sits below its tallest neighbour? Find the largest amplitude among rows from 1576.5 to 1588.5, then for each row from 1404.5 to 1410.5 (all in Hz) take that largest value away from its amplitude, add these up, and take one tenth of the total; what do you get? -0.07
